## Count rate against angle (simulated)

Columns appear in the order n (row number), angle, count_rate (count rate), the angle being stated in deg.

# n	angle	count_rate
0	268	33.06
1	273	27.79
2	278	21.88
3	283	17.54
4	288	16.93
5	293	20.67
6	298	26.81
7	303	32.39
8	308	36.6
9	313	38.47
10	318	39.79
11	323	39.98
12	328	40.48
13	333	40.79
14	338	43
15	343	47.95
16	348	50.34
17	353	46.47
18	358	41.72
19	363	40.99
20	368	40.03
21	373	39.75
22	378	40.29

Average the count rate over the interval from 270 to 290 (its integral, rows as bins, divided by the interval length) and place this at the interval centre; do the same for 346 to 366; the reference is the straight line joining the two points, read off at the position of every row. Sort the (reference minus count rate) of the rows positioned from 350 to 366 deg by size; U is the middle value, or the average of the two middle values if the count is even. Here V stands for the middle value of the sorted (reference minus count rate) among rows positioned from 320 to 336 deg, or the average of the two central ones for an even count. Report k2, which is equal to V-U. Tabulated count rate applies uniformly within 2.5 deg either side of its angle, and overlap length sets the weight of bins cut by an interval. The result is -7.9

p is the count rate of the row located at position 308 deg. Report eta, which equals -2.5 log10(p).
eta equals -3.91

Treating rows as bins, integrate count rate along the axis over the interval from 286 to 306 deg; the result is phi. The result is 494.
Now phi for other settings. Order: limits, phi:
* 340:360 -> 933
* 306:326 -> 776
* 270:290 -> 429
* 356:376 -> 812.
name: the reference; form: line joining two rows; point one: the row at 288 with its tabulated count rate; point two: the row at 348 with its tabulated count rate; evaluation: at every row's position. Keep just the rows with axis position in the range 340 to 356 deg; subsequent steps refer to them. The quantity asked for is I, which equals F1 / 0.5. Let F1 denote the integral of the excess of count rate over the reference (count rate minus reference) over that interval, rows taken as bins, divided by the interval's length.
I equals -5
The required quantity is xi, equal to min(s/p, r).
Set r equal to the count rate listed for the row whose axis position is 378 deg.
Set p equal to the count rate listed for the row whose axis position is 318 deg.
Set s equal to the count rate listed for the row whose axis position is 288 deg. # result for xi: 0.4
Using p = 39.79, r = 40.29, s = 16.93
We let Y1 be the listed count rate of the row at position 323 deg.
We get 39.98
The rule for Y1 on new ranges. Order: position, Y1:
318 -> 39.79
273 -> 27.79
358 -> 41.72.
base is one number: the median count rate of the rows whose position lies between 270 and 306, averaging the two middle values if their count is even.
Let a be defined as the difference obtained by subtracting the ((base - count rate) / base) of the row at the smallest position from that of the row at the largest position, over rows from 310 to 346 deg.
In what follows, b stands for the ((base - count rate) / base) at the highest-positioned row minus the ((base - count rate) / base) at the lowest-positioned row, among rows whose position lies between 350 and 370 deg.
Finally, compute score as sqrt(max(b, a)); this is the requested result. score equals 0.54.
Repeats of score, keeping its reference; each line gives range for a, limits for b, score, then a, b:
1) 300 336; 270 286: 0.68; -0.4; 0.47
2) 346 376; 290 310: 0.70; 0.5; -0.73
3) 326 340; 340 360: 0.53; -0.1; 0.28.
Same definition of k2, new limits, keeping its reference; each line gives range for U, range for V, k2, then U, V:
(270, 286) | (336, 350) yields -6.2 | -1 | -7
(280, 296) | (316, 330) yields -10.2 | 5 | -5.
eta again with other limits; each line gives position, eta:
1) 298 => -3.57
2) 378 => -4.01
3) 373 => -4.00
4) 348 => -4.25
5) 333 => -4.03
